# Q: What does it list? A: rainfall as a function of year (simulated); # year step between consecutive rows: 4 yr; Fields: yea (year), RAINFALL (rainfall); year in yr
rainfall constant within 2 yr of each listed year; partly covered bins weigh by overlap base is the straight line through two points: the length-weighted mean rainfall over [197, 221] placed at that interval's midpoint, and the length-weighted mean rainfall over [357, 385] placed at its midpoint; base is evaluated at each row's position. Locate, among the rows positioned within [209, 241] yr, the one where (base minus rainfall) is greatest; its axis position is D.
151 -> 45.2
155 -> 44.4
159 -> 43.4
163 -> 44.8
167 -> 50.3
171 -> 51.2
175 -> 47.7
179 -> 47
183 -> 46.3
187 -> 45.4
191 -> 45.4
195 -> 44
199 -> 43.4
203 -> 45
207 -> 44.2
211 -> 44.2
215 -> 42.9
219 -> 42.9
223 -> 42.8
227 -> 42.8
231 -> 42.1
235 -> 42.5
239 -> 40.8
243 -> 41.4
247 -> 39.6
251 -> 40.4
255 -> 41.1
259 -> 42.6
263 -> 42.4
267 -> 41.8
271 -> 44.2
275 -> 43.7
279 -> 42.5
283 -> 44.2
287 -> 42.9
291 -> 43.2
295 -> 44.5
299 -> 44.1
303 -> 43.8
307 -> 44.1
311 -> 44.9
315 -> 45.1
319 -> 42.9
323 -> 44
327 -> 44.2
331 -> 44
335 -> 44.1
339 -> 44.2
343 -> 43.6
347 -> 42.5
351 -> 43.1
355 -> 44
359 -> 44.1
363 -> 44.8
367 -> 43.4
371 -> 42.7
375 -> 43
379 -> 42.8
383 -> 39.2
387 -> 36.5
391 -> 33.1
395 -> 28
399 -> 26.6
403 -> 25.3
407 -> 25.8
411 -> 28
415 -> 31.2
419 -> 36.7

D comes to 239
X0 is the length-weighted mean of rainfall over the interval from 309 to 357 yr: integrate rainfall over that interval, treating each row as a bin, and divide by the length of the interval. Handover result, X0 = 43.9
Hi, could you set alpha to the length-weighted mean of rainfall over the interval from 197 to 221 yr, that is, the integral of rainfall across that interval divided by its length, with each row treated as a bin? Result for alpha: 43.8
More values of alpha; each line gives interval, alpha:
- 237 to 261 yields 41.0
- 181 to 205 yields 44.9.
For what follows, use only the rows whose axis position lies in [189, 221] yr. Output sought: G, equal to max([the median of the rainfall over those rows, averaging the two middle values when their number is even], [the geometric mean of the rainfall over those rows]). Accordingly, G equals 44.1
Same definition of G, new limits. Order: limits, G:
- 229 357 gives 43.4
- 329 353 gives 43.8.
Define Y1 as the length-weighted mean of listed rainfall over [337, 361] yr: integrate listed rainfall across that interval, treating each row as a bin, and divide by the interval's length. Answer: 43.6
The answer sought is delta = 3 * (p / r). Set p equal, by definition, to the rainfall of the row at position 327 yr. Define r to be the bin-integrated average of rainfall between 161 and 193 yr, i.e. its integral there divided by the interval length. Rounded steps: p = 44.2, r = 47.3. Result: 2.81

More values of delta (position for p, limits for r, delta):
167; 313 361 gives 3.44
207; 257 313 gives 3.05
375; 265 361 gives 2.95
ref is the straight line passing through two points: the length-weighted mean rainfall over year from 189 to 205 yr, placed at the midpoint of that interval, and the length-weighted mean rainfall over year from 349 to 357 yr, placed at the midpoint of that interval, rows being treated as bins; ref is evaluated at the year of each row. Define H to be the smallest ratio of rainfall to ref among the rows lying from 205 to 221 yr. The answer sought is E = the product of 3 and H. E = 2.90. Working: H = 0.97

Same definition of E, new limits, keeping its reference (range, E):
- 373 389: 2.53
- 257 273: 2.85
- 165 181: 3.16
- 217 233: 2.85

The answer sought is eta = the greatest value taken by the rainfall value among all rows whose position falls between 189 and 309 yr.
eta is 45.4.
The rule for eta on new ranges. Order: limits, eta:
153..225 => 51.2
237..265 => 42.6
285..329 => 45.1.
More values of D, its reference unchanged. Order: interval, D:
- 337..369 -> 347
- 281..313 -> 287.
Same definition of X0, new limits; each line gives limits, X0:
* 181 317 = 43.3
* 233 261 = 41.2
